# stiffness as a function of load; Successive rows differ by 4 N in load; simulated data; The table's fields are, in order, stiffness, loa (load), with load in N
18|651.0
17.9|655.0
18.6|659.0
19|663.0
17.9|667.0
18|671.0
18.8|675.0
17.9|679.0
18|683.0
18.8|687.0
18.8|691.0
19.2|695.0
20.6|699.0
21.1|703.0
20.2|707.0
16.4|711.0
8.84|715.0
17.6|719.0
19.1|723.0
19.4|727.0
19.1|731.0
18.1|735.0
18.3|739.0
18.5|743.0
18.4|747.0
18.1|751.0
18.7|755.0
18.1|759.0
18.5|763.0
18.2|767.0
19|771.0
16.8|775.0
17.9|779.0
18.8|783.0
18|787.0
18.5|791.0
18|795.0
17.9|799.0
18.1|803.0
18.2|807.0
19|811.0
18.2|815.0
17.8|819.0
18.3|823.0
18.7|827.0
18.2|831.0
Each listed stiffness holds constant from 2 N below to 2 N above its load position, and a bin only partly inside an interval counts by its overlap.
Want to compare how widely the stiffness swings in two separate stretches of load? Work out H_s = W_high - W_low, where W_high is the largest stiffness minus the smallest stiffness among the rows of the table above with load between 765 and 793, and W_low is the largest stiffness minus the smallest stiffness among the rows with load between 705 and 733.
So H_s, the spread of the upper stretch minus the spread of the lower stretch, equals -9.2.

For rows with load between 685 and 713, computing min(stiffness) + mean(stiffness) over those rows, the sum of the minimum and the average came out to 35.7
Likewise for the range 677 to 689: 36.1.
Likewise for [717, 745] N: 36.2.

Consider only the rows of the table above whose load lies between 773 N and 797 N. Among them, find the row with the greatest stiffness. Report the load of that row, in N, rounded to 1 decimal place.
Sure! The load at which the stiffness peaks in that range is 783.0 N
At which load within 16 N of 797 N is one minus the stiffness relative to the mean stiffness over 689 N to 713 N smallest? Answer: 811.0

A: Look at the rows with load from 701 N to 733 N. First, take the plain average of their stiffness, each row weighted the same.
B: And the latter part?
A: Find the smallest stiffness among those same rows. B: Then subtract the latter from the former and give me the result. 8.9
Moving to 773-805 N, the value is 1.2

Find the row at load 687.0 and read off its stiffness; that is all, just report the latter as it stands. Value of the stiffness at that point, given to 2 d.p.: 18.80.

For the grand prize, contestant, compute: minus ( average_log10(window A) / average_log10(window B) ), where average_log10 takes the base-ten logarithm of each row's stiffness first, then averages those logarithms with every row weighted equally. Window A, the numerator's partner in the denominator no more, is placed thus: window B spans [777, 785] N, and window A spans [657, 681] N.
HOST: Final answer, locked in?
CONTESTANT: -1.000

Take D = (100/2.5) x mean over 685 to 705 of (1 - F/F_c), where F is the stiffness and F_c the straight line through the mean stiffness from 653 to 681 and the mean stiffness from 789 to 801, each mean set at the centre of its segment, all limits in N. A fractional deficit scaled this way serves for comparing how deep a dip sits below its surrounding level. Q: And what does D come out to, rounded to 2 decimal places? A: -3.15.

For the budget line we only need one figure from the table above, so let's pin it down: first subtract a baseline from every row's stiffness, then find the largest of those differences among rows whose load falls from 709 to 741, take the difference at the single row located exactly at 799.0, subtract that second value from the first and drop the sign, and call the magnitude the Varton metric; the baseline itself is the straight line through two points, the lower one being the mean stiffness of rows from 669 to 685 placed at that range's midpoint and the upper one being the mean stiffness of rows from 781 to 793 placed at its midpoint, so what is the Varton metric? 1.7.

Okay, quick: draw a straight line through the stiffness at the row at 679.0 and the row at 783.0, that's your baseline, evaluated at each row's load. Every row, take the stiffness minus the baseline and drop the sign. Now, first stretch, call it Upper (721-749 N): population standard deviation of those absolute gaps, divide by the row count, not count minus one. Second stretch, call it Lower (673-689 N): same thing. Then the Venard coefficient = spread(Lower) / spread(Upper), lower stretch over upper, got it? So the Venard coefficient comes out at 1.1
